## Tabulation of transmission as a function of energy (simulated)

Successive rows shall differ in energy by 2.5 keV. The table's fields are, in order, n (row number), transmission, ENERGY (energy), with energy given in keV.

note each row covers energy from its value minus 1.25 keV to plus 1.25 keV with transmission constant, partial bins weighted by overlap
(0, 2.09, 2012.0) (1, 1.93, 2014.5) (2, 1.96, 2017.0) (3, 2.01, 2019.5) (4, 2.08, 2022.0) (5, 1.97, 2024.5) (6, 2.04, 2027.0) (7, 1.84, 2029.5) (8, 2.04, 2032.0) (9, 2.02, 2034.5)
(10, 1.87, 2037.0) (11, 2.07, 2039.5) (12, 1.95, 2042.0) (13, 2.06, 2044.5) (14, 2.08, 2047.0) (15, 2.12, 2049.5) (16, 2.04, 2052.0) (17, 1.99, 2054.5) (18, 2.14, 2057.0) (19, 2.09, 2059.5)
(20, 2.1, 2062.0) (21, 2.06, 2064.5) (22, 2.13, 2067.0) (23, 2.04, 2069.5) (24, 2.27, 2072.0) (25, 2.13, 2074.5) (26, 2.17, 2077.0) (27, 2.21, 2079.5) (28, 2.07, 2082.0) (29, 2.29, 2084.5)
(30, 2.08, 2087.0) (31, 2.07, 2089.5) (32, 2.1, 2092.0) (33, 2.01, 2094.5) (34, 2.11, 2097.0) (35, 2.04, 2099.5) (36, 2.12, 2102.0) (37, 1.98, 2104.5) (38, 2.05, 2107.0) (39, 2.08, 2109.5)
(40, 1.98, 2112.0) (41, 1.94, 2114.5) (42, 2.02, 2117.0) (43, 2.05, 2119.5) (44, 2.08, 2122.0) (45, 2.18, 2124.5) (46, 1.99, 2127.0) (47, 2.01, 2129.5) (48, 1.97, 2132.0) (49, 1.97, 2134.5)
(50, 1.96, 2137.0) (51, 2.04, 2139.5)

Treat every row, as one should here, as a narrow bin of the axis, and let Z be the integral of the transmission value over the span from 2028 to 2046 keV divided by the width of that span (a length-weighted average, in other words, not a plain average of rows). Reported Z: 1.98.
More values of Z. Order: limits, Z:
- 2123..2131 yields 2.06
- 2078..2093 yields 2.14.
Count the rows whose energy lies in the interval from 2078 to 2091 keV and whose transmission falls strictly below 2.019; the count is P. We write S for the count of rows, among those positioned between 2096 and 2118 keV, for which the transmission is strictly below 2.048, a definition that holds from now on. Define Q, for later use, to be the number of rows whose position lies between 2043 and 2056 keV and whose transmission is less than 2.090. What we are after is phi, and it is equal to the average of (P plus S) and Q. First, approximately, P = 0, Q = 4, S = 5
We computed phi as 4.5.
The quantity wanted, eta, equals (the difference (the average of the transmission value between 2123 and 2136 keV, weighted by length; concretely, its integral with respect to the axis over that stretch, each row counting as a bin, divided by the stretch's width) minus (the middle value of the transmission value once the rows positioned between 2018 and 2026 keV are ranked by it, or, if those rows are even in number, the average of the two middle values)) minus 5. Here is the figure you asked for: -4.99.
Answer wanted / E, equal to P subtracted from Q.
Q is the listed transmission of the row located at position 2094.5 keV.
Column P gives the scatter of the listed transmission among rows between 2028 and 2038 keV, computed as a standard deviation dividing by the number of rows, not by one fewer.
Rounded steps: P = 0.088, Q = 2.01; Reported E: 1.92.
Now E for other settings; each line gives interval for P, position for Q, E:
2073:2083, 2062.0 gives 2.05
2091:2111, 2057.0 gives 2.09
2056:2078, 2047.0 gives 2.02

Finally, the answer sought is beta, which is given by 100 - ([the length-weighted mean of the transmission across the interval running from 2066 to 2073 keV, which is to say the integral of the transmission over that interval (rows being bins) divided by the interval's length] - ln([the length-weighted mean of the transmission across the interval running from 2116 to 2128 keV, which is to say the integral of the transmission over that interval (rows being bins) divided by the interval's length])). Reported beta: 98.6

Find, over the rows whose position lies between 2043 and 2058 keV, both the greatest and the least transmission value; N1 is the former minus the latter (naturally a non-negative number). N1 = 0.15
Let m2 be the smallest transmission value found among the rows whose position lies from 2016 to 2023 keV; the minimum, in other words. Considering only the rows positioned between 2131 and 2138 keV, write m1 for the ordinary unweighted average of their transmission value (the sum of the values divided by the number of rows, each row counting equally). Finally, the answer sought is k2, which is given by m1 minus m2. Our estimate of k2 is 0.01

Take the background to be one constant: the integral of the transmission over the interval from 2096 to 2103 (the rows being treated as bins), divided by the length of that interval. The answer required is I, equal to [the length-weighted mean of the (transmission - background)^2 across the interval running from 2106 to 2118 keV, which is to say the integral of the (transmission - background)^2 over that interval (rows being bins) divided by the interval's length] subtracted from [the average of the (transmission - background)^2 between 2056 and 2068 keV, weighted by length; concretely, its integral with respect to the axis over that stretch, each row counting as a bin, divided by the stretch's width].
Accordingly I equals -0.0072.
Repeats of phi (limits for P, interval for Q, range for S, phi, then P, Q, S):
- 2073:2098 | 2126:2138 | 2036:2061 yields 5.0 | 1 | 5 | 4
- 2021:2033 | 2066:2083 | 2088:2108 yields 3.5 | 2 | 2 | 3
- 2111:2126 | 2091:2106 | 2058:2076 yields 3.0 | 2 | 3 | 1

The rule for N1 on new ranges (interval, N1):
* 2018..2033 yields 0.24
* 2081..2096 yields 0.28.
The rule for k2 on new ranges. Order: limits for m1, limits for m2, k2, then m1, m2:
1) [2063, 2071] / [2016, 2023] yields 0.12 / 2.077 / 1.96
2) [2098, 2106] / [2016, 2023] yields 0.09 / 2.047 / 1.96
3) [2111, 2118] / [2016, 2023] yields 0.02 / 1.980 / 1.96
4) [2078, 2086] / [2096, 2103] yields 0.15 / 2.190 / 2.04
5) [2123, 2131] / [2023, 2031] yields 0.22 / 2.060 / 1.84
